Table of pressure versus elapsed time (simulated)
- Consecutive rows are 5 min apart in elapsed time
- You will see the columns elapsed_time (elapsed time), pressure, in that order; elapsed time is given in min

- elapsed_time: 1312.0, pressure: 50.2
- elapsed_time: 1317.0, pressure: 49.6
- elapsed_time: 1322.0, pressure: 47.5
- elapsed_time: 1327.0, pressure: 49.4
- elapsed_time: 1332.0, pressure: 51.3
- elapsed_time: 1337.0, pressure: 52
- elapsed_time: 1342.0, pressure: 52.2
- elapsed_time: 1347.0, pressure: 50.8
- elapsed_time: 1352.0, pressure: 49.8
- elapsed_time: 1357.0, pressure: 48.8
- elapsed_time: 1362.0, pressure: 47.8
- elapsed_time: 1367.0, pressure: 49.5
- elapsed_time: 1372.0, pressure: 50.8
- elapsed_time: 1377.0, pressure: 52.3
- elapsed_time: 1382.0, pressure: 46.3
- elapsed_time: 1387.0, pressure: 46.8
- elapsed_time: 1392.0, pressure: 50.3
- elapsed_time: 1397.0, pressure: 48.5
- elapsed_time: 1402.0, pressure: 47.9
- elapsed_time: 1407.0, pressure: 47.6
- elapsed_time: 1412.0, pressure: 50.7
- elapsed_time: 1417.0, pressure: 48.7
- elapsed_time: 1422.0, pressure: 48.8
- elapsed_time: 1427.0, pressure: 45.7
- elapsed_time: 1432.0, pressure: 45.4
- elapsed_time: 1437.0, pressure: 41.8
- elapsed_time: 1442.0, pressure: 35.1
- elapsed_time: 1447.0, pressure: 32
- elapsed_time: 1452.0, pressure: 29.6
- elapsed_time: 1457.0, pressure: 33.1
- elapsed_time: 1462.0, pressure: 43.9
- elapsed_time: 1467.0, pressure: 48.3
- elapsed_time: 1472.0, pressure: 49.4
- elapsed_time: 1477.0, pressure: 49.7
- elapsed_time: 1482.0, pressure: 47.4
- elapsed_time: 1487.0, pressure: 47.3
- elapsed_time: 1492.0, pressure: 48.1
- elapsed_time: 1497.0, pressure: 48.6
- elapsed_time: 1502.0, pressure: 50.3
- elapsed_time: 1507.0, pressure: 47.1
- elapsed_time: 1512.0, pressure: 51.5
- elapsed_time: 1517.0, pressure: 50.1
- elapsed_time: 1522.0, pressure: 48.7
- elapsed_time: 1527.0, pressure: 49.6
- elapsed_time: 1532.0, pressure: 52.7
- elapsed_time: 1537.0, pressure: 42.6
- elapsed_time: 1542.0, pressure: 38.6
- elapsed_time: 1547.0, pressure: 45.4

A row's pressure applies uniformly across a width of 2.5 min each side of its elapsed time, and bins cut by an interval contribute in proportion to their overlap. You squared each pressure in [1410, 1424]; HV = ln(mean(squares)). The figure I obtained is 7.80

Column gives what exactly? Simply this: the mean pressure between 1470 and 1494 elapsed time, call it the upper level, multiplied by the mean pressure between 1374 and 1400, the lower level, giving 2363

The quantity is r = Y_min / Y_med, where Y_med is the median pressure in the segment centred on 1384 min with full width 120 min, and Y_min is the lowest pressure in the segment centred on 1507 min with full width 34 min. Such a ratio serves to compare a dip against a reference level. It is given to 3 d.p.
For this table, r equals 0.965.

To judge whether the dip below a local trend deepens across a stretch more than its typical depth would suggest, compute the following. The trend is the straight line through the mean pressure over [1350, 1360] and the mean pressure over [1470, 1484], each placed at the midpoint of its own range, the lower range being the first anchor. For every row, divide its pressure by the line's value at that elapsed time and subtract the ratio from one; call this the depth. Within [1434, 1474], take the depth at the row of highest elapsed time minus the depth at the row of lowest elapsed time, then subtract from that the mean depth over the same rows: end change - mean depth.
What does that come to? -0.358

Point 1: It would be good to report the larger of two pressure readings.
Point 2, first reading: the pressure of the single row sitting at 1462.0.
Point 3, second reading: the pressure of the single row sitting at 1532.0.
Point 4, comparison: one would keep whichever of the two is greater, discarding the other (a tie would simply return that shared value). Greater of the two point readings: 53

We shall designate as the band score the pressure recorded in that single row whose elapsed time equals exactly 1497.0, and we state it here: 48.6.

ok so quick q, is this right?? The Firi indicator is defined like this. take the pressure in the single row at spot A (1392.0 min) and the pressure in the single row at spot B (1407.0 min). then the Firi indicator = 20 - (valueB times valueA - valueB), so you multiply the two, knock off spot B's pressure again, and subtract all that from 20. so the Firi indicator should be -2327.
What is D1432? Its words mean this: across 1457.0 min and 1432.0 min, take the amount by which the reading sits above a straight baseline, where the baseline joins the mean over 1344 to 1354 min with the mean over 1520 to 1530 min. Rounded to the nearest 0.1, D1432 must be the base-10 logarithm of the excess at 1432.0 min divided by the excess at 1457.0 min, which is -0.6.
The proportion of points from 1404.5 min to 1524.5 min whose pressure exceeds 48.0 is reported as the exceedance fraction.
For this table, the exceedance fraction 0.50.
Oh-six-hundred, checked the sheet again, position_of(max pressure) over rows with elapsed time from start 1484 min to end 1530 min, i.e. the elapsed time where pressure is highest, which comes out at 1512.0 min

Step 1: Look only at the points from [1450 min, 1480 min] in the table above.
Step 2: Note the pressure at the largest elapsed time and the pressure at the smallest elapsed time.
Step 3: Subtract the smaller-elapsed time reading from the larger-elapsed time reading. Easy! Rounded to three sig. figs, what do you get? 20.1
